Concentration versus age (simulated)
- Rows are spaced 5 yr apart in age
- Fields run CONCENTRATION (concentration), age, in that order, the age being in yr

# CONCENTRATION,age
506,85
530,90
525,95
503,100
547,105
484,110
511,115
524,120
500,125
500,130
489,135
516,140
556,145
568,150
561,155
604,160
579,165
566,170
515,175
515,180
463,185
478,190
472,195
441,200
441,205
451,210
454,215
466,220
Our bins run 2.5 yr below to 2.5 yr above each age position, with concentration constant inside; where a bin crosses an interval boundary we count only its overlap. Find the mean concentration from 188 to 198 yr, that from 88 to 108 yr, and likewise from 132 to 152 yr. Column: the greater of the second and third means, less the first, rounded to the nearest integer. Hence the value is 57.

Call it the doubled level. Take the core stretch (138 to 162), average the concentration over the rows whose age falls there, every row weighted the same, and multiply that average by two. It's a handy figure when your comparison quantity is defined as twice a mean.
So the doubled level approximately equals 1122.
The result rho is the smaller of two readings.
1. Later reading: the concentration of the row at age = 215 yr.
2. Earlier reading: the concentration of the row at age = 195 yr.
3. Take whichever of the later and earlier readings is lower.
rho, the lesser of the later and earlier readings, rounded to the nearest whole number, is 454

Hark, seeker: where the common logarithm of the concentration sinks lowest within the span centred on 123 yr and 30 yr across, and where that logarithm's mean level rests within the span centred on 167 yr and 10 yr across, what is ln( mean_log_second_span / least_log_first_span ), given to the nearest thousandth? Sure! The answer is 0.027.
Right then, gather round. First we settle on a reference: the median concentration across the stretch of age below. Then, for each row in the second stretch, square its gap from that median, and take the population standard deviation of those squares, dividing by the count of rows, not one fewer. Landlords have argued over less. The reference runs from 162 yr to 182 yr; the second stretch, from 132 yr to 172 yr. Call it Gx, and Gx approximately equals 1245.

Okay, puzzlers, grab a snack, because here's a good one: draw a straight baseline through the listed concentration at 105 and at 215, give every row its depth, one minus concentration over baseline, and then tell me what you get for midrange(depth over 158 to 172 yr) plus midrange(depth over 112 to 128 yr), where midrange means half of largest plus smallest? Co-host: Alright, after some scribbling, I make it -0.14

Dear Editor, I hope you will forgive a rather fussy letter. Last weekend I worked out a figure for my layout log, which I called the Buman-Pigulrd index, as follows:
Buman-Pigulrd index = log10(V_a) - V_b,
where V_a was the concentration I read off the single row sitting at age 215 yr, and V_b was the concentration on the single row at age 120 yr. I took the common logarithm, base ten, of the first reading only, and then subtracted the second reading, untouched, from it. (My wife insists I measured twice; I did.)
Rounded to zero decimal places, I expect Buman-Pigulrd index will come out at -521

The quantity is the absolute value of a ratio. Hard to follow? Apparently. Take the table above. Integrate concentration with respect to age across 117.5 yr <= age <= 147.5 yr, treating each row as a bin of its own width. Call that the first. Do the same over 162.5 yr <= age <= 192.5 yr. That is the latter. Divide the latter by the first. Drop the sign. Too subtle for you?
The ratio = 1.01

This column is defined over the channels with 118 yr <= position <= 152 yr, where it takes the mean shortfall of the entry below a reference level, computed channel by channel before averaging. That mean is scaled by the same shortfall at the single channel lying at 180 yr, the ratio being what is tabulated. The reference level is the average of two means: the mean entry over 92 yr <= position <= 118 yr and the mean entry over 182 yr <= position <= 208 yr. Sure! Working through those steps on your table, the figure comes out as 1.2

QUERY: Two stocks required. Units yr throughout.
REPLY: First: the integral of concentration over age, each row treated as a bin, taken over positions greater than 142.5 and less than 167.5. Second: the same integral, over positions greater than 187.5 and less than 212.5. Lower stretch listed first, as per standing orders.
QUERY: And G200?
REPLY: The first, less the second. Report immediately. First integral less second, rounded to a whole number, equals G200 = 2925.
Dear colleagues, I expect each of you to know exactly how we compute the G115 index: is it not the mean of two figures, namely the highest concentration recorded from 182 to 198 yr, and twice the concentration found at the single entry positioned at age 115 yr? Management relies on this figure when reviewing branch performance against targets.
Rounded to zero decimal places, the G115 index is 750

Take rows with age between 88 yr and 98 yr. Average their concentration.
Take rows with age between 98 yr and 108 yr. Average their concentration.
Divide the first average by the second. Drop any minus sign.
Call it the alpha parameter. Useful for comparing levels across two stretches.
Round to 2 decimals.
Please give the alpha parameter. 1.00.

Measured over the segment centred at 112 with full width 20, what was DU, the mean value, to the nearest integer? 516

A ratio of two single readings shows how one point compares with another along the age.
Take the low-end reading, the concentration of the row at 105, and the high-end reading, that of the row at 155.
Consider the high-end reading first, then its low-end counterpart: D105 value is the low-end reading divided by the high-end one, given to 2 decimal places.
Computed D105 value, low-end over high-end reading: 0.98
